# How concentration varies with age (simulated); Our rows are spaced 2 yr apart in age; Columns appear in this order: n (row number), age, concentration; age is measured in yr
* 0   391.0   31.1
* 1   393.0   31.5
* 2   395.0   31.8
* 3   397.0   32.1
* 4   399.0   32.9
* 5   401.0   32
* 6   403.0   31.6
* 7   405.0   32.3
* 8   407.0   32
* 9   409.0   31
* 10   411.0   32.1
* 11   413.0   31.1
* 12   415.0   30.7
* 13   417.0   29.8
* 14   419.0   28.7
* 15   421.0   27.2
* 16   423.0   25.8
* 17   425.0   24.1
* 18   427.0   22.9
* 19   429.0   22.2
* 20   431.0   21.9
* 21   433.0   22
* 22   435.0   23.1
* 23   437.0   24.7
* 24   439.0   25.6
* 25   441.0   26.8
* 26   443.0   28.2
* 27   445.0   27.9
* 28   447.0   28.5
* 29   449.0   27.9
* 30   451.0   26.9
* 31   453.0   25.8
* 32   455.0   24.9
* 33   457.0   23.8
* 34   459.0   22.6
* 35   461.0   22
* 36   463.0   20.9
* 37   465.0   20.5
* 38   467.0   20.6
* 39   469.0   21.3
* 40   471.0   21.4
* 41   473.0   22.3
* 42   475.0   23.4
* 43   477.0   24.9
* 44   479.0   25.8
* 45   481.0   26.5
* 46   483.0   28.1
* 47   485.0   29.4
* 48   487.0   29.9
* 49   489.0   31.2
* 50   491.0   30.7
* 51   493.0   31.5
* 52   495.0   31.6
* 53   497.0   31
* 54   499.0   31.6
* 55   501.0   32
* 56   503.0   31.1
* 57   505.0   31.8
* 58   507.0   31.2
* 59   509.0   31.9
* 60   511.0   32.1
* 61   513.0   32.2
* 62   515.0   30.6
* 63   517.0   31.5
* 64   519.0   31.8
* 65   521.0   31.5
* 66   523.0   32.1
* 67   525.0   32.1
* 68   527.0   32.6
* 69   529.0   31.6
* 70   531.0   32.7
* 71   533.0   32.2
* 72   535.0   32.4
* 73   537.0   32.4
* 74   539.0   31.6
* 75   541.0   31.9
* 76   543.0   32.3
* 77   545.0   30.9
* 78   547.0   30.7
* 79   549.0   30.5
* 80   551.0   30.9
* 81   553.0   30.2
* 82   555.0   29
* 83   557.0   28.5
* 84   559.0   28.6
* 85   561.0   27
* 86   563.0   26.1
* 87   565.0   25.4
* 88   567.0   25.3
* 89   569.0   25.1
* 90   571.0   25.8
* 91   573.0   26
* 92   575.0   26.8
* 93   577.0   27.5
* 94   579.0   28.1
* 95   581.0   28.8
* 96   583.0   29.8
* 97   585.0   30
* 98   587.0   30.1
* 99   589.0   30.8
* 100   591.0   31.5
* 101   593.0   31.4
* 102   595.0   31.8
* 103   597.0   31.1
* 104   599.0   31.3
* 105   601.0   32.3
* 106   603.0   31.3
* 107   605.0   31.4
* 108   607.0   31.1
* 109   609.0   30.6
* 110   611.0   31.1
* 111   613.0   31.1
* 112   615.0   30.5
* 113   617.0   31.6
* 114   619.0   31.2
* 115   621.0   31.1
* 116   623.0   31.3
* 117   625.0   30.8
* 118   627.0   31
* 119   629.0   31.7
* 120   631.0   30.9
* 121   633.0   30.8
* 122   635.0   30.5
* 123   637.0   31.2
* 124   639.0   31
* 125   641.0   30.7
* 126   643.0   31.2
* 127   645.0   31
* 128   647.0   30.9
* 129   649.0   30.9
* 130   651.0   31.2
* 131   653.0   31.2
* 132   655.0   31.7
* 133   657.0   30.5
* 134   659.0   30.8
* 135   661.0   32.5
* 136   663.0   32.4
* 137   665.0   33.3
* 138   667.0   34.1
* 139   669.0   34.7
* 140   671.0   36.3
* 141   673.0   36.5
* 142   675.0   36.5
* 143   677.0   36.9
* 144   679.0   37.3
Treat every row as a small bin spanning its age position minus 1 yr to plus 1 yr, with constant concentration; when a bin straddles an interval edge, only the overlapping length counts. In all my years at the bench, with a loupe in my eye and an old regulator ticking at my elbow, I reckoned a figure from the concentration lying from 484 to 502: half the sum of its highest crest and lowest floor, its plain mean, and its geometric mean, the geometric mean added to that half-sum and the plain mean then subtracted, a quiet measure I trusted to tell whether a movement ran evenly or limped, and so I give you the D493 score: 30.7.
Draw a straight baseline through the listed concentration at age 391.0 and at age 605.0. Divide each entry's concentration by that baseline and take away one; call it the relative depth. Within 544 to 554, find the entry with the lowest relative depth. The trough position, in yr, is 553.0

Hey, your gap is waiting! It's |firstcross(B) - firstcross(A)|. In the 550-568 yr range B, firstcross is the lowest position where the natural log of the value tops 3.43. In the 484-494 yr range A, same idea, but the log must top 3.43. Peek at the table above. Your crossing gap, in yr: 62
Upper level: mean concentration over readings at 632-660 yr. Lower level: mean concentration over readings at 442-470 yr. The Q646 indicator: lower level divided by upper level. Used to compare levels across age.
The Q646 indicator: 0.79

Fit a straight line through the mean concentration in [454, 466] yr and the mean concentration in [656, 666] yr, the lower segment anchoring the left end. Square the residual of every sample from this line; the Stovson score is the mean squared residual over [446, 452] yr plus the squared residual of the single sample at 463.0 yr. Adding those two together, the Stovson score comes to 37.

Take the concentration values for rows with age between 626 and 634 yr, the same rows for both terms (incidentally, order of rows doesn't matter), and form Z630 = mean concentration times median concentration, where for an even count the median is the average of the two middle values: 963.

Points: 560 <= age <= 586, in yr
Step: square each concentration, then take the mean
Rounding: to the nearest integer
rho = 735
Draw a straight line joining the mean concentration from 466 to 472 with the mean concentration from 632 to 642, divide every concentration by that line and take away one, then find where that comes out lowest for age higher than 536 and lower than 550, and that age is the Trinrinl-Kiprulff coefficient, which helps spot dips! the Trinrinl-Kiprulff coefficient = 549.0 yr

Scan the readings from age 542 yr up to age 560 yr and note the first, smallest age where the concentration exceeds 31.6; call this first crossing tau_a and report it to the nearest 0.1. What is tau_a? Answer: 543.0 yr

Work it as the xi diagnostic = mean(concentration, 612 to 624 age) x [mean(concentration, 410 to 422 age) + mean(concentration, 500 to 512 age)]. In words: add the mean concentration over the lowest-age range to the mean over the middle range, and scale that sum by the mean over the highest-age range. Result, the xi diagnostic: 1918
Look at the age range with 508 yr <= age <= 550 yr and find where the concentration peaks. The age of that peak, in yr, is 531.0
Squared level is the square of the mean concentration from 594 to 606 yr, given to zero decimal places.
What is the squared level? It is 994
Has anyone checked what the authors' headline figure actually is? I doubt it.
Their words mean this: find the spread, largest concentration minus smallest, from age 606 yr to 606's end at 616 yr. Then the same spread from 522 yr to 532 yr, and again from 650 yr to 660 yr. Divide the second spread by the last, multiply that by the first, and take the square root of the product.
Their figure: 0.74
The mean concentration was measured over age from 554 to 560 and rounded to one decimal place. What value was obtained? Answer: 28.7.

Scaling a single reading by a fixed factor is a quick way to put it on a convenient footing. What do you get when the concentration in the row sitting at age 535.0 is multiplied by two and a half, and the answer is 81.0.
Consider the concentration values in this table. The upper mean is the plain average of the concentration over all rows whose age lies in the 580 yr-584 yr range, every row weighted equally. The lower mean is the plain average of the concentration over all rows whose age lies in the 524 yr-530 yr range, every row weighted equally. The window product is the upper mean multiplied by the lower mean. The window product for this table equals 941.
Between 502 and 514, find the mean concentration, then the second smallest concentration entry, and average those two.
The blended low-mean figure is 31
